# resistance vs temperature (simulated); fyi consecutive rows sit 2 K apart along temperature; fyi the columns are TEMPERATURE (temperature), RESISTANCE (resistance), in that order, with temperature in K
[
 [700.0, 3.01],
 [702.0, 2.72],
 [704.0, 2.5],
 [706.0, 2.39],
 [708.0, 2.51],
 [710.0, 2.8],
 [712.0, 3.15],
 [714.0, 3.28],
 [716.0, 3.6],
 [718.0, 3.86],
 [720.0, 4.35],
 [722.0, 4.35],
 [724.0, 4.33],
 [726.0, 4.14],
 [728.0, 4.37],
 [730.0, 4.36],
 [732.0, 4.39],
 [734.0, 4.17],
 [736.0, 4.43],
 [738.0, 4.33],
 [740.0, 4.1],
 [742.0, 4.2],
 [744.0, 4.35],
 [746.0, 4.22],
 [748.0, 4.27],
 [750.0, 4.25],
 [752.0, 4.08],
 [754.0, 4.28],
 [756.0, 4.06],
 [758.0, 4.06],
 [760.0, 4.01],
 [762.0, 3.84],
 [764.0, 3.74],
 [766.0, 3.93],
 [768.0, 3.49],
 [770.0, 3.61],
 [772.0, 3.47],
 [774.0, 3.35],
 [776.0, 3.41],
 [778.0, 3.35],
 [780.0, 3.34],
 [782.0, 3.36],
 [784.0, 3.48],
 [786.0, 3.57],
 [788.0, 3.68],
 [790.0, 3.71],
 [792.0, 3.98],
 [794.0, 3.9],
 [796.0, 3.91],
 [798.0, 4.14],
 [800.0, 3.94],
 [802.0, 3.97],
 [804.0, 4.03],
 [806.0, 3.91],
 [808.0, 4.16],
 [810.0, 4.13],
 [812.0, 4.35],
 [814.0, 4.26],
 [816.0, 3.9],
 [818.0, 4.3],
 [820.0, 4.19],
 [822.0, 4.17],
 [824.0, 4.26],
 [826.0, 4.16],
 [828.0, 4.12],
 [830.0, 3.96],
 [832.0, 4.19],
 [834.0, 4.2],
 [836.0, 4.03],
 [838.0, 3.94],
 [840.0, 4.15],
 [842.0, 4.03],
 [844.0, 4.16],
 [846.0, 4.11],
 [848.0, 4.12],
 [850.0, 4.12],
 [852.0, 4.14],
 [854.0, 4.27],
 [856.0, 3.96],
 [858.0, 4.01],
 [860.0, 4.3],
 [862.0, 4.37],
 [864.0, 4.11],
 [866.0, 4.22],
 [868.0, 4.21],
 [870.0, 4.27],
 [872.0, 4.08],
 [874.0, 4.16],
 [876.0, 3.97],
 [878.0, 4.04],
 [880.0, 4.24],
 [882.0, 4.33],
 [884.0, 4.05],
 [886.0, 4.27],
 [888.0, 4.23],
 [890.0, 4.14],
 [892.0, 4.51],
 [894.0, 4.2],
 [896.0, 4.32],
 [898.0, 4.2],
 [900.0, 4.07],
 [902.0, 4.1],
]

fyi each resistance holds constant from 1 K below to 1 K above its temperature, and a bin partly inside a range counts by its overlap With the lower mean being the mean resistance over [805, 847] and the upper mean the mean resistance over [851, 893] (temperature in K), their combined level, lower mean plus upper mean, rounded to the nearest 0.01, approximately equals 8.31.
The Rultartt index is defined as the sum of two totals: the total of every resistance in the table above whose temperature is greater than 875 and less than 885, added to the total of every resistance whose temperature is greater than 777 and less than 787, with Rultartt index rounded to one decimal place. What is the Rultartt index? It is 37.7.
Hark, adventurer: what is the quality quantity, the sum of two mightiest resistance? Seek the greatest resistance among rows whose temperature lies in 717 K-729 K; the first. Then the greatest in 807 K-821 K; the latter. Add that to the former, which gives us 8.7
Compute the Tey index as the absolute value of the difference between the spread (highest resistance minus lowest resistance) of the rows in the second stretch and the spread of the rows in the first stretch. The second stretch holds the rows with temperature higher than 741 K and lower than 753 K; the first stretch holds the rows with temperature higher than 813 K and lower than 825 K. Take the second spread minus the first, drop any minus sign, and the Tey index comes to 0.1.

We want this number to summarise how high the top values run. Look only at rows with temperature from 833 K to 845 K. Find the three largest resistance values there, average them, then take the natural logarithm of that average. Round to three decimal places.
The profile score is 1.428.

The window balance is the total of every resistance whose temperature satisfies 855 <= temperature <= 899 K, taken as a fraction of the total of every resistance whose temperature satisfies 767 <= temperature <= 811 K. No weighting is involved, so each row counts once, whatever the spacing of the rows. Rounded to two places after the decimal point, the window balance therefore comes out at 1.13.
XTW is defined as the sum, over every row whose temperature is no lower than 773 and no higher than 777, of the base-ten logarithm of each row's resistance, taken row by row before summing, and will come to 1.06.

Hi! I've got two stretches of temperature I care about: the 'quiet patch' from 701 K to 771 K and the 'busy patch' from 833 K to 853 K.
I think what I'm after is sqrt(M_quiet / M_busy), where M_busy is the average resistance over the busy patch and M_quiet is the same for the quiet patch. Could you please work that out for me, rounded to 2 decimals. 0.97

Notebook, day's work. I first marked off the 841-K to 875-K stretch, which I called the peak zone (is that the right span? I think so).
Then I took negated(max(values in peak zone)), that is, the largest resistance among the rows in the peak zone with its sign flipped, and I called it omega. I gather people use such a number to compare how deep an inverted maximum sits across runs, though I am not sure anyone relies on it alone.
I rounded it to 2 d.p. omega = -4.37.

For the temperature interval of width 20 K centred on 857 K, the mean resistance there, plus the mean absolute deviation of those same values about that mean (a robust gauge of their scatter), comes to 4.26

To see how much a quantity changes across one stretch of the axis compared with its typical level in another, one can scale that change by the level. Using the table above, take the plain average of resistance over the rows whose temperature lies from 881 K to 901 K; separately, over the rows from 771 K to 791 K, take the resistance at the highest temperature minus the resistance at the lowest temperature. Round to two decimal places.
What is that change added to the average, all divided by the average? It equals 1.06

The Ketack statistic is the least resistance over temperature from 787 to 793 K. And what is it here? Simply 3.68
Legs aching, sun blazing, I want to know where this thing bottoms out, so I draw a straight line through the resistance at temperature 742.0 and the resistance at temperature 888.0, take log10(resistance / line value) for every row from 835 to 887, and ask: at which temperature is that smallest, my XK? 838.0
